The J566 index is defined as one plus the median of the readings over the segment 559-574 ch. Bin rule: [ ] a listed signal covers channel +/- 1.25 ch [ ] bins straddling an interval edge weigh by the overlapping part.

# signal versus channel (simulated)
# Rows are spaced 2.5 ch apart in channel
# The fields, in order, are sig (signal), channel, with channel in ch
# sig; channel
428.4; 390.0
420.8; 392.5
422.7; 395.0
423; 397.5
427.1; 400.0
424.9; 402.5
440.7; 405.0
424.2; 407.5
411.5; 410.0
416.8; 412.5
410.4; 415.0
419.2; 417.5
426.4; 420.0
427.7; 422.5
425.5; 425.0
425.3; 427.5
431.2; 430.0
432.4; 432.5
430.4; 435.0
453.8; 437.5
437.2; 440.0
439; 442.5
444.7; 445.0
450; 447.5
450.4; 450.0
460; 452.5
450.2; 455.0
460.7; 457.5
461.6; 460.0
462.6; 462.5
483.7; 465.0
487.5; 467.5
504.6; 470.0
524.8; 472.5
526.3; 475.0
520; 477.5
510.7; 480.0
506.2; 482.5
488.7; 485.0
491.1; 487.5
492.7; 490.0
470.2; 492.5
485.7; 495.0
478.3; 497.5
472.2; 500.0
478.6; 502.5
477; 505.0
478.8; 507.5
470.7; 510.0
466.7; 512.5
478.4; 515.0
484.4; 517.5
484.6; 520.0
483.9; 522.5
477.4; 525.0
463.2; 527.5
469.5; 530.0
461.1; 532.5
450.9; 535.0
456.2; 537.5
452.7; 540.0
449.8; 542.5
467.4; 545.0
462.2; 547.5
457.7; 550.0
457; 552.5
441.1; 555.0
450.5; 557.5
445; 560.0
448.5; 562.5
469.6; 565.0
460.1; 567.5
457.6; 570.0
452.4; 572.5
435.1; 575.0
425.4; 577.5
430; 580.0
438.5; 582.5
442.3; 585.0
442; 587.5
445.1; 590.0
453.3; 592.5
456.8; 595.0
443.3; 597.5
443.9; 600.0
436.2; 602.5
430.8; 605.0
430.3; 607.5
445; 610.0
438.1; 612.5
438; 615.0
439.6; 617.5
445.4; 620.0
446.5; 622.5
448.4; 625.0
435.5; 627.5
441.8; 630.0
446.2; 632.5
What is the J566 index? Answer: 456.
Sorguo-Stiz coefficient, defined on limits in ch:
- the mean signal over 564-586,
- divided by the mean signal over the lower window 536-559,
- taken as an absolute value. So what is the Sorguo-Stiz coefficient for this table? 0.98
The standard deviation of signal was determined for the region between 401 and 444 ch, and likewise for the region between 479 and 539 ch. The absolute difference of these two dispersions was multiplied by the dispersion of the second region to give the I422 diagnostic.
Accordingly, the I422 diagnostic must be 46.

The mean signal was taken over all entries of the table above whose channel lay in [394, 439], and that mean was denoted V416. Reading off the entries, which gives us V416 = 426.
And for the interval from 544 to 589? 449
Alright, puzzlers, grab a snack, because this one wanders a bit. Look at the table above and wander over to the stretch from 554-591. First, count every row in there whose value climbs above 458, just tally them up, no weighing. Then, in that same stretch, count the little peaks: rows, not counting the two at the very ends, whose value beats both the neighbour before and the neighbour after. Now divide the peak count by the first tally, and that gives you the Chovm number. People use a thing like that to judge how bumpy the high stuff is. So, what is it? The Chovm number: 1.50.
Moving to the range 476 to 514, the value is 0.27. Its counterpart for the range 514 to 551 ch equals 0.40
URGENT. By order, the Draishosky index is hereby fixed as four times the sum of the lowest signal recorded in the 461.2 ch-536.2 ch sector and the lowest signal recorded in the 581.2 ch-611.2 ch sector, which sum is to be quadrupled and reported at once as 3525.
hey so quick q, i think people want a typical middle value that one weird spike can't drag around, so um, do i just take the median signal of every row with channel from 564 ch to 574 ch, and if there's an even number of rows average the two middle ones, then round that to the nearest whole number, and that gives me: 459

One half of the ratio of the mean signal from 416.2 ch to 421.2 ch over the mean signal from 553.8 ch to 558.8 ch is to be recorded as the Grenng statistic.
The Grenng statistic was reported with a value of 0.47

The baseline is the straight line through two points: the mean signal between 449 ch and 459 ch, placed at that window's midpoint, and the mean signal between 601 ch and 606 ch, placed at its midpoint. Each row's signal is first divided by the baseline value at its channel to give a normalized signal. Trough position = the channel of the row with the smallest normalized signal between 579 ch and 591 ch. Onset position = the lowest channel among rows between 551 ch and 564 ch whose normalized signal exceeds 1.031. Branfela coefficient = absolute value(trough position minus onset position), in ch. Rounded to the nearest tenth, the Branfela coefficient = 27.5 ch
